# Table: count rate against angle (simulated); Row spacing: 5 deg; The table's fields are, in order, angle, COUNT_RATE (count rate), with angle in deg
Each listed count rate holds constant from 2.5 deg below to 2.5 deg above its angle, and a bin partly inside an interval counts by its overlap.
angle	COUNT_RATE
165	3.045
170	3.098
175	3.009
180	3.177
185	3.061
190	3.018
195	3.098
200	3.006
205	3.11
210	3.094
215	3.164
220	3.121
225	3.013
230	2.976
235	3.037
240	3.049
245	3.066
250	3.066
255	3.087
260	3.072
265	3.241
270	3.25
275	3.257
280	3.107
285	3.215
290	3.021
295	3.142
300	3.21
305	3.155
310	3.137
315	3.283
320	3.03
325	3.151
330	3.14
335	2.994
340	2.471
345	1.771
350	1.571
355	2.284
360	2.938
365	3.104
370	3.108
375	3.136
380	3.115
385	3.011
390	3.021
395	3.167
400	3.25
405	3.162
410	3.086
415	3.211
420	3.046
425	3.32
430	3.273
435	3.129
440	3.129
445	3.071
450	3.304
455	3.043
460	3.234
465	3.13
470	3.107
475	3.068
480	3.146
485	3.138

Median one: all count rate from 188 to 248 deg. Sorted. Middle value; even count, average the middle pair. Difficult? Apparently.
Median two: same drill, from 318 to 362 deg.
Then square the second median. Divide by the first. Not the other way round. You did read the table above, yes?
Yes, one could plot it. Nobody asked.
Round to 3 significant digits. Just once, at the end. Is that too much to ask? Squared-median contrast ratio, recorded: 2.82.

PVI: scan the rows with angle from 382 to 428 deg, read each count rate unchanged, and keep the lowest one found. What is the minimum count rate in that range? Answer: 3.011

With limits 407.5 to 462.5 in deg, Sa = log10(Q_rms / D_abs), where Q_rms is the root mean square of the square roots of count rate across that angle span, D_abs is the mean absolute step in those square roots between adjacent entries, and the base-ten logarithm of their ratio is 1.63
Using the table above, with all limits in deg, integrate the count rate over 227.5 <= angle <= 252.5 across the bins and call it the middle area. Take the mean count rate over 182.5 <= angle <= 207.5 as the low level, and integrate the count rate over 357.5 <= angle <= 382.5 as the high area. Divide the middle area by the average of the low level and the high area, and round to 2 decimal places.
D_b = 1.90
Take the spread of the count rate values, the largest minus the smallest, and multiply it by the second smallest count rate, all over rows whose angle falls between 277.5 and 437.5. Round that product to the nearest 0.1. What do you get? 3.1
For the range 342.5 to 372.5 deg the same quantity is 2.7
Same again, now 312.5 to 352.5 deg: 3.0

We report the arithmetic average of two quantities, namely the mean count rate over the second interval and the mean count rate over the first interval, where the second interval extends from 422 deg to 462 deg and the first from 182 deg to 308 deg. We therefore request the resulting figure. 3.15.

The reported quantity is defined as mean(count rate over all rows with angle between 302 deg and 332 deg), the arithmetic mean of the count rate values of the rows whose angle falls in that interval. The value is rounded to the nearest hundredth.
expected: 3.15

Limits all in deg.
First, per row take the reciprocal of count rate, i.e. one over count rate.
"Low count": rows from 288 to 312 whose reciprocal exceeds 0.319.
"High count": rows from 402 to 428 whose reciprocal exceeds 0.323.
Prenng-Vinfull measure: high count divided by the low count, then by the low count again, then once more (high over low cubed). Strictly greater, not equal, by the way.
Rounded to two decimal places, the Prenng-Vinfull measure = 2.00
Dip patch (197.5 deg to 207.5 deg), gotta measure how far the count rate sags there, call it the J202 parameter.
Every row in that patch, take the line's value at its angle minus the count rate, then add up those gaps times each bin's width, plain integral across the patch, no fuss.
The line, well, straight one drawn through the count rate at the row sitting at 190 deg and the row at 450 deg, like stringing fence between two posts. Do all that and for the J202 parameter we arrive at -0.3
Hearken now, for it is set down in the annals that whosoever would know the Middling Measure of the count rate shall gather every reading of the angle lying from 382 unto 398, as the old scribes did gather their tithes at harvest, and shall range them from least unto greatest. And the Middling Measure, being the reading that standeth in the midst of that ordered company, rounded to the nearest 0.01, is 3.02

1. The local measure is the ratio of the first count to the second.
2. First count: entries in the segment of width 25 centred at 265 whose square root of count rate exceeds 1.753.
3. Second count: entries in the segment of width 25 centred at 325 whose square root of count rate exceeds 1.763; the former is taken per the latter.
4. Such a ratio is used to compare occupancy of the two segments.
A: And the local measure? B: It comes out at 1.3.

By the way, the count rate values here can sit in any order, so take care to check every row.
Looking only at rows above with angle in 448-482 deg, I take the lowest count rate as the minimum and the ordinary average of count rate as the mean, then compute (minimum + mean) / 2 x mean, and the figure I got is 9.7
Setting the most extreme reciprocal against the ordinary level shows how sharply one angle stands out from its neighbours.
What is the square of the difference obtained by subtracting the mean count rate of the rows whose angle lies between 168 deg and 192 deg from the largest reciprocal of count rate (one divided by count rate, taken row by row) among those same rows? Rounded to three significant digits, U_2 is 7.51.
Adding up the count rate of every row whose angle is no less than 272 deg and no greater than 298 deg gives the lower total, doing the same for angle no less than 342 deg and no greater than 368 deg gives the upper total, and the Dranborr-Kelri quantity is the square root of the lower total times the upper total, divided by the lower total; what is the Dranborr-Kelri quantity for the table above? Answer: 0.86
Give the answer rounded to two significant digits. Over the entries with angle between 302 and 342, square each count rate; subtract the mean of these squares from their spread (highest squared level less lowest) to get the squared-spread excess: -4.7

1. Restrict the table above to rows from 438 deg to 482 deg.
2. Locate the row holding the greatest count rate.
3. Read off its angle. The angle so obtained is 450 deg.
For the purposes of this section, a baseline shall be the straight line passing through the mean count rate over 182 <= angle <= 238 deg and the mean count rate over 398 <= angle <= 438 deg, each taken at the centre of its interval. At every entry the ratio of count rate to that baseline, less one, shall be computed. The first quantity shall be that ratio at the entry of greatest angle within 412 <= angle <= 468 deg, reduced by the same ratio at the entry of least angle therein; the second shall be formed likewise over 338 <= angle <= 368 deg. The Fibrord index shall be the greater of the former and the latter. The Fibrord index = 0.20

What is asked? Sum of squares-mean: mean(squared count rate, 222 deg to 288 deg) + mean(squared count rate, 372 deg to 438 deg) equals 19.6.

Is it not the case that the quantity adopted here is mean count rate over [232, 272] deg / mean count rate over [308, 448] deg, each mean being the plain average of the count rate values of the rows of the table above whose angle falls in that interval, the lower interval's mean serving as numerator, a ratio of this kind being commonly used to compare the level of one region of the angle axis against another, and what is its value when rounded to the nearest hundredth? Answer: 1.05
